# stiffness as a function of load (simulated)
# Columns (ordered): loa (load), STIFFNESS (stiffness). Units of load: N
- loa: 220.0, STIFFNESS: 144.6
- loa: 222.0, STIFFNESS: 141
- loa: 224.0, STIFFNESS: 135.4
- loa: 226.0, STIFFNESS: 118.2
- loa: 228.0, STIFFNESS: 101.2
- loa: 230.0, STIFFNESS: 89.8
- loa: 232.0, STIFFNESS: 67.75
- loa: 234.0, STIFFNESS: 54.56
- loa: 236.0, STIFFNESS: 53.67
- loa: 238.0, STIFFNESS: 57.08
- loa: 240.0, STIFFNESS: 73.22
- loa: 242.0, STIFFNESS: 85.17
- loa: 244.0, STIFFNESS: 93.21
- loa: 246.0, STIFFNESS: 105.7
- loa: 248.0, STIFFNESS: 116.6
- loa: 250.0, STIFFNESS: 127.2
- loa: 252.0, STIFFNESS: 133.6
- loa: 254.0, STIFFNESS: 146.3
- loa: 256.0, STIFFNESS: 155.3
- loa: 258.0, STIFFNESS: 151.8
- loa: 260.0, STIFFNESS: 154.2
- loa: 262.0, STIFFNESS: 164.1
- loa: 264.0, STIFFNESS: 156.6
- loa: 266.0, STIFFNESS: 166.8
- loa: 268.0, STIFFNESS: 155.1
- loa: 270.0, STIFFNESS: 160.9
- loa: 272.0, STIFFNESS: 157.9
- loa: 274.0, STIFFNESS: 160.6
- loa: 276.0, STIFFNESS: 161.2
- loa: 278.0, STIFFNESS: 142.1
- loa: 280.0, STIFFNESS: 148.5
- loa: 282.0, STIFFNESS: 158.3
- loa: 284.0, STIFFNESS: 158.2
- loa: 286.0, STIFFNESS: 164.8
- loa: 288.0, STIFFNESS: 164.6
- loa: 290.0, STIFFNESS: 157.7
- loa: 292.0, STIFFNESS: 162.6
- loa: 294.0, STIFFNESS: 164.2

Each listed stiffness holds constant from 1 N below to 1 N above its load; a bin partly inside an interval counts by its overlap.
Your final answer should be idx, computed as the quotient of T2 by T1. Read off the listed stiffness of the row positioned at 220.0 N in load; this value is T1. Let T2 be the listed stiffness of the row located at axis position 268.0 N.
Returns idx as 1.1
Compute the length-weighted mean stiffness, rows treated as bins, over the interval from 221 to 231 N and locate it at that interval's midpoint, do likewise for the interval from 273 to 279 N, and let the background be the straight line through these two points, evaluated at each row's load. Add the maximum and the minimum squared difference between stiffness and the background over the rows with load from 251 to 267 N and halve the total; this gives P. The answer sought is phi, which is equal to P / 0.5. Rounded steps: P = 204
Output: 408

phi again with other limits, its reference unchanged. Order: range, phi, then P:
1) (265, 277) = 426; 213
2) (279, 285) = 84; 42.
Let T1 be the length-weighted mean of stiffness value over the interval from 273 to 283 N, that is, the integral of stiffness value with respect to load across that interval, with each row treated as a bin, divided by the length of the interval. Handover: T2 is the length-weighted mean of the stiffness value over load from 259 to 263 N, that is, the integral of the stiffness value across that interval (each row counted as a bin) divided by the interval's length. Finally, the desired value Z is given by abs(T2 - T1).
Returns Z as 5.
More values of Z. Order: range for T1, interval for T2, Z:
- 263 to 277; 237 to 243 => 88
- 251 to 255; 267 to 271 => 18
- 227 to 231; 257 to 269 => 63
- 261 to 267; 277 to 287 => 8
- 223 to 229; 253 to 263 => 36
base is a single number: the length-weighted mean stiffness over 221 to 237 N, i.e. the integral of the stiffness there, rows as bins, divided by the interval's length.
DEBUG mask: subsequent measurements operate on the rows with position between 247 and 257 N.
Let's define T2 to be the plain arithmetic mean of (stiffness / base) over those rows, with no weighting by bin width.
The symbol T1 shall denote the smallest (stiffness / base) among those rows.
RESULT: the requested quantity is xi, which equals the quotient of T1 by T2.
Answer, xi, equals 0.86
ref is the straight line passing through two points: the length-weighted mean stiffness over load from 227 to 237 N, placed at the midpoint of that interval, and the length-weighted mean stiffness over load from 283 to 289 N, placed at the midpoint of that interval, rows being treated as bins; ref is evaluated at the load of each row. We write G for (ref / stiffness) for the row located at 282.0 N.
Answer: 0.99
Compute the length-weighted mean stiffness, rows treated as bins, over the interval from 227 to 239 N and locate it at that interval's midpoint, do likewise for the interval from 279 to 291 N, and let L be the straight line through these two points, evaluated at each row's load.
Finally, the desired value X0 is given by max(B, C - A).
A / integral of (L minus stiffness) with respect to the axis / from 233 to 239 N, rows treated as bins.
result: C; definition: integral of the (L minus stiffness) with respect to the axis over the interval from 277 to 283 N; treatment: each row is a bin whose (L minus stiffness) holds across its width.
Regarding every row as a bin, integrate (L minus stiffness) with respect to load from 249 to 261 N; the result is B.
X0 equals -120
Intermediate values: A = 124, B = -442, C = 4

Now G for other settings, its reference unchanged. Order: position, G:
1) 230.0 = 0.78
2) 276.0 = 0.91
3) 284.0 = 1.01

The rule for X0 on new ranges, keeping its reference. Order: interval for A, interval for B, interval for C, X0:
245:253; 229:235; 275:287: 141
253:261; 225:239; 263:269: 127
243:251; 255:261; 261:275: -245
